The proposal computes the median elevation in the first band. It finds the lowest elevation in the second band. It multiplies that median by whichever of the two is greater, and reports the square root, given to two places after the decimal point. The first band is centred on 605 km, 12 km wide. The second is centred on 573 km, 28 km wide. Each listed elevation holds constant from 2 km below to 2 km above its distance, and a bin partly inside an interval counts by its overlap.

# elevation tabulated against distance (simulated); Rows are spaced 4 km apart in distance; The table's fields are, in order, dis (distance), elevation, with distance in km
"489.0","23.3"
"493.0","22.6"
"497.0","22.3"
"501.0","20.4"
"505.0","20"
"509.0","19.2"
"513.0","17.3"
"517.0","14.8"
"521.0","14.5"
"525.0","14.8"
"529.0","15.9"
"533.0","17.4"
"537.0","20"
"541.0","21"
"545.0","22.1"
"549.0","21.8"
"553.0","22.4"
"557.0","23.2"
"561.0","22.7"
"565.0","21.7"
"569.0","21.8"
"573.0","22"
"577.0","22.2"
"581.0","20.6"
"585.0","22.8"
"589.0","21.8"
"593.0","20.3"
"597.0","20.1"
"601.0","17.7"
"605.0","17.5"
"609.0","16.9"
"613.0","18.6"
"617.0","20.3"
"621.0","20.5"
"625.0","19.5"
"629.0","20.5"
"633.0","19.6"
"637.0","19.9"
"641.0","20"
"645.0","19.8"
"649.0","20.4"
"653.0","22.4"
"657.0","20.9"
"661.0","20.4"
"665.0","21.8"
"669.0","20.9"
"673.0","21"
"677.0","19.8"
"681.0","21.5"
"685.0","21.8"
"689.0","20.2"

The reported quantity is 18.99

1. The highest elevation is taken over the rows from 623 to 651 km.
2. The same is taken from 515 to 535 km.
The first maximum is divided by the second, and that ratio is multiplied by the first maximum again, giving 24.2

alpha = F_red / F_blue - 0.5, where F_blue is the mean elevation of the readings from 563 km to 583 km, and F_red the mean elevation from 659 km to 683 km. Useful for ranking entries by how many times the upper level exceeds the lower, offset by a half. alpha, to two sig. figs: 0.46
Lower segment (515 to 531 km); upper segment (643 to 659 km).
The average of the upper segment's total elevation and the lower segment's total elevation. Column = 72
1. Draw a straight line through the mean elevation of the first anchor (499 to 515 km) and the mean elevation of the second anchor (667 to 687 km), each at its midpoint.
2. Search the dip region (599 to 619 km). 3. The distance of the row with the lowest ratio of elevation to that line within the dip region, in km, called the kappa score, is 609.0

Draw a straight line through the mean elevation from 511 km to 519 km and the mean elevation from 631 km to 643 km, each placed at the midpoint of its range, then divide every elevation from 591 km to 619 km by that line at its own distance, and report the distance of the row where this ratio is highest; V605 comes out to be 593.0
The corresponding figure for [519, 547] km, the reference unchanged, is 545.0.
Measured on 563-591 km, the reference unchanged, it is 585.0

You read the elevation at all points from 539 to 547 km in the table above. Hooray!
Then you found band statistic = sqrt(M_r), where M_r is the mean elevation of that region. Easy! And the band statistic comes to 4.642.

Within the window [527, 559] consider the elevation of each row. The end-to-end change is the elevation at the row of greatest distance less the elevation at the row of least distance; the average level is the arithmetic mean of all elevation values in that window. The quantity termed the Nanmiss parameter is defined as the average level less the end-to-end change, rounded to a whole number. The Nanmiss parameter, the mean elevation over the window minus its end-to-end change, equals 13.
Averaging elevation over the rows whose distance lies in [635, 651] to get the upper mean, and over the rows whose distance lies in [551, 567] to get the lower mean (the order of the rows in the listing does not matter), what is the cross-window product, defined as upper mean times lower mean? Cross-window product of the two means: 451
